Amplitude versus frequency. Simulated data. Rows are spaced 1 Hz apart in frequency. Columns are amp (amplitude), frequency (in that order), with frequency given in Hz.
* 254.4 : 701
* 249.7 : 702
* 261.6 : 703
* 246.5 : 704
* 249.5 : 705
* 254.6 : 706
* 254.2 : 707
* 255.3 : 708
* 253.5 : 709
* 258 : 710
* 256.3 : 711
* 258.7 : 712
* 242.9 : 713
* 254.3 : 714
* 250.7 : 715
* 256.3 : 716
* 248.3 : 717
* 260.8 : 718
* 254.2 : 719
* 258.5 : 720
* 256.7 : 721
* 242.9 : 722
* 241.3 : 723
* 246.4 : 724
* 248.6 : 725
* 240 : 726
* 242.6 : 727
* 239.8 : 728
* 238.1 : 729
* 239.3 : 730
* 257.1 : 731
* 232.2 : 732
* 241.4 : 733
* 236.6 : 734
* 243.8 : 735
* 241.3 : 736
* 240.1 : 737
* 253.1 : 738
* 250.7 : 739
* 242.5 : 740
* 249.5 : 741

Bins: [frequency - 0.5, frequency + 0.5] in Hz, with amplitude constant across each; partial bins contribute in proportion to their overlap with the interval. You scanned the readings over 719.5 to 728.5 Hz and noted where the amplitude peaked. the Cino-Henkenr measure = 720 Hz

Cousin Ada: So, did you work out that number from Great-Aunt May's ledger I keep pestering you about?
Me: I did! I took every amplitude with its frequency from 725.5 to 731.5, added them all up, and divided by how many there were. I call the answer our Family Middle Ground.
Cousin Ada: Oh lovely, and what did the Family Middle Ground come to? 243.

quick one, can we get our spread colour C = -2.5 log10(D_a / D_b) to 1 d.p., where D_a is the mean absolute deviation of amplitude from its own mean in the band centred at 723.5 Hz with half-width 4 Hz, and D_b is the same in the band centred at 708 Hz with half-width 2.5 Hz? -1.7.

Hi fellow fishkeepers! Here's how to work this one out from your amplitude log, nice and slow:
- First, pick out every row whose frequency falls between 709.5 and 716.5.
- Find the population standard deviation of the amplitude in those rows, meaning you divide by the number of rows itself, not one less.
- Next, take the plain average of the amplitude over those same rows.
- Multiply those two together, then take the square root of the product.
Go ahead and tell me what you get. 36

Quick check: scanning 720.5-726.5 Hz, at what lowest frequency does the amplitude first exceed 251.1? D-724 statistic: 721 Hz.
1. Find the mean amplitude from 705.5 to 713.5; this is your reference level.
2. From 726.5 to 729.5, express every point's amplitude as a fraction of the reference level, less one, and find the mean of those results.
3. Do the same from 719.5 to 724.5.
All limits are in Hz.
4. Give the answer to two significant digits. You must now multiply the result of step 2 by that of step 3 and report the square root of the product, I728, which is 0.033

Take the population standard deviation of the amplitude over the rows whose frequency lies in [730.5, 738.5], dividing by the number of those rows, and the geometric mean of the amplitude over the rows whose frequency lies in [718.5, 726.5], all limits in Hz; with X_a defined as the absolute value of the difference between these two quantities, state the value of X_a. 240.8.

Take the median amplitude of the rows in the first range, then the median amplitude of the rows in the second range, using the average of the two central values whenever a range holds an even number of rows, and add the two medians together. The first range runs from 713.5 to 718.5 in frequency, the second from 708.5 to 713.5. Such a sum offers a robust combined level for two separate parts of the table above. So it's 511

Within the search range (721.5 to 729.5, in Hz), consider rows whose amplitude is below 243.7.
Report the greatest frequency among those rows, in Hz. 729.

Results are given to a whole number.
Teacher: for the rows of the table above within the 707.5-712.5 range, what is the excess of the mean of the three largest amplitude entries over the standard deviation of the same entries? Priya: 256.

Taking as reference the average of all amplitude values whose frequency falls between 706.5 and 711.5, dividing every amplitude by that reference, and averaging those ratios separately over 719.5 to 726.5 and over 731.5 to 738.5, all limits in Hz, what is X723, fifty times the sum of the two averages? 95.7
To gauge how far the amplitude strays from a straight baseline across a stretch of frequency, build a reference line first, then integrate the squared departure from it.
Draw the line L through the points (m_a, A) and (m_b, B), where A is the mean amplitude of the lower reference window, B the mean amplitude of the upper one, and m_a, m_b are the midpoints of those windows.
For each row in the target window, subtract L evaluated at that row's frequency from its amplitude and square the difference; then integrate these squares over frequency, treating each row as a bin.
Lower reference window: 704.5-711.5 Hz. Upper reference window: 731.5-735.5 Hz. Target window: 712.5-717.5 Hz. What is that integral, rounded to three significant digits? 132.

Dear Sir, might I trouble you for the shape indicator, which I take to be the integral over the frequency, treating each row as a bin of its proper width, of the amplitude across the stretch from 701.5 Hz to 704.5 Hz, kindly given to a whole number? 758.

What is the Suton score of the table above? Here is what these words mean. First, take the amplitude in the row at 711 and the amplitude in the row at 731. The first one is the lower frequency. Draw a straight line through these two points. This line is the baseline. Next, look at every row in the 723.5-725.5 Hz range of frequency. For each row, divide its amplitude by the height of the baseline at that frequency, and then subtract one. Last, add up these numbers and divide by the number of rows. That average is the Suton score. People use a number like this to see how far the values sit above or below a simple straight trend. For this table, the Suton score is -0.036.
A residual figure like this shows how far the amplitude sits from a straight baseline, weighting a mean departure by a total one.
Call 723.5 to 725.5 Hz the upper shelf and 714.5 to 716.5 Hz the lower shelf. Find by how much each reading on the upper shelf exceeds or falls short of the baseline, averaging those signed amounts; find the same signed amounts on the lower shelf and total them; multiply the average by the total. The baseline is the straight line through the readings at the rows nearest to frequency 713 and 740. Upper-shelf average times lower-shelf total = 101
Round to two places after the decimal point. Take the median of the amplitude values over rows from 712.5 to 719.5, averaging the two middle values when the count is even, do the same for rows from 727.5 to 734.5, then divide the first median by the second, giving 1.06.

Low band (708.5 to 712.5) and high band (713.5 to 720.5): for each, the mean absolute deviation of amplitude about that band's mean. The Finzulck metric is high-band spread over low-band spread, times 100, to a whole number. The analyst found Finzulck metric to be 189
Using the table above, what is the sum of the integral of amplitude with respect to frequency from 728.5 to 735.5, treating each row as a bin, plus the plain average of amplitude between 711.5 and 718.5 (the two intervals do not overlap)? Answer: 1942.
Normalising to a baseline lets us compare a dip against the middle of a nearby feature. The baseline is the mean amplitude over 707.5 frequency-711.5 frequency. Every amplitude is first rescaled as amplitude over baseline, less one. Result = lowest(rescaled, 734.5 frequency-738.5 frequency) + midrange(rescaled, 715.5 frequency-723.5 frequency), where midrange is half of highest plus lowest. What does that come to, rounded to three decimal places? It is -0.080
